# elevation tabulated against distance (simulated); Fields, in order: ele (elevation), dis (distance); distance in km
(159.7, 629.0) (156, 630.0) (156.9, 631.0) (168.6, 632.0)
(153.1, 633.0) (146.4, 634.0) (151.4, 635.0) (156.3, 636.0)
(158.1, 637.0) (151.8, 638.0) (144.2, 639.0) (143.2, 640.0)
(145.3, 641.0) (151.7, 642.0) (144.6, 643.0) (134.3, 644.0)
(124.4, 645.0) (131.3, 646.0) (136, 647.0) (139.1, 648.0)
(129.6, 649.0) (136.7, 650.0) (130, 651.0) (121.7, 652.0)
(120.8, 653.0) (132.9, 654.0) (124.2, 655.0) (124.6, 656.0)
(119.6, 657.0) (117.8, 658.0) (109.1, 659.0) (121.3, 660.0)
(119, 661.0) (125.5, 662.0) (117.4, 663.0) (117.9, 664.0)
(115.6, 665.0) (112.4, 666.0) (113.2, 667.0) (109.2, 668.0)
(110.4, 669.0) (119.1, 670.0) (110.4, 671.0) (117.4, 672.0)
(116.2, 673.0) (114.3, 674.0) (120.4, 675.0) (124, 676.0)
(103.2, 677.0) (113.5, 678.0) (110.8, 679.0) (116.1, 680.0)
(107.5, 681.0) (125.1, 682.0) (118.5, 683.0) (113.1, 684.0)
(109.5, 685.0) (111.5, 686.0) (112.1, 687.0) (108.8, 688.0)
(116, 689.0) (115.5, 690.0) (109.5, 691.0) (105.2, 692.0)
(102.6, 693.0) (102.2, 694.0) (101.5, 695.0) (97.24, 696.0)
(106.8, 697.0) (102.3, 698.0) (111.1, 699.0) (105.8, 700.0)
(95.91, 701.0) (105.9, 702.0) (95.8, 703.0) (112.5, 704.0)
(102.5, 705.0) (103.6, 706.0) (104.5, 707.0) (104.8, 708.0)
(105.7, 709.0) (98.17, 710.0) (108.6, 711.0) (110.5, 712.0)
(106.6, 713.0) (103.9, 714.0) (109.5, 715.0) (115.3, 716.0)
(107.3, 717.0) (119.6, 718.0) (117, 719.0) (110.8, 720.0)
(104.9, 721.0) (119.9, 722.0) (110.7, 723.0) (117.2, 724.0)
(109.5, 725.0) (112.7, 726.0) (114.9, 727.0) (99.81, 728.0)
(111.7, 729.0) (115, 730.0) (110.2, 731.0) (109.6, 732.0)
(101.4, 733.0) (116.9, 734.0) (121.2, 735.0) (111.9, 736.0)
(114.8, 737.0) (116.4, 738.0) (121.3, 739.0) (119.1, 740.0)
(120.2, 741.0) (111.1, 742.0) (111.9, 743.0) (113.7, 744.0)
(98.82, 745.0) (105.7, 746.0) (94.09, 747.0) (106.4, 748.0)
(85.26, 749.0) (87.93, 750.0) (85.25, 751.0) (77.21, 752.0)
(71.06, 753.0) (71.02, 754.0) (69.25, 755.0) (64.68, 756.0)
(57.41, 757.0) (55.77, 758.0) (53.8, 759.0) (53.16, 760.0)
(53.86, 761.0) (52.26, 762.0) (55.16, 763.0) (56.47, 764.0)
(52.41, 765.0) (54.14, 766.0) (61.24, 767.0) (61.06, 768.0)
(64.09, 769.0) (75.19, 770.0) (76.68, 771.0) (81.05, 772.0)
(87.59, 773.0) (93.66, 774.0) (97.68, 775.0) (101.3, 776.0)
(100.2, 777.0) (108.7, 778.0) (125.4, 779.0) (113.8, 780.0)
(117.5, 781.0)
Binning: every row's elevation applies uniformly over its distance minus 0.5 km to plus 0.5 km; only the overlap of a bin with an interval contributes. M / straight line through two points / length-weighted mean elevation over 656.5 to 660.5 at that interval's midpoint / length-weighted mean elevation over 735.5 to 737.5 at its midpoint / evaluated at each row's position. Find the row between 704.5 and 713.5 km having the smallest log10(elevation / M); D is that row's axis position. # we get 710.0 km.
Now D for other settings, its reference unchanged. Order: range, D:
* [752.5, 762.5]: 762.0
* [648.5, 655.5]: 653.0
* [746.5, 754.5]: 754.0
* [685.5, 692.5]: 692.0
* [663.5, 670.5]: 668.0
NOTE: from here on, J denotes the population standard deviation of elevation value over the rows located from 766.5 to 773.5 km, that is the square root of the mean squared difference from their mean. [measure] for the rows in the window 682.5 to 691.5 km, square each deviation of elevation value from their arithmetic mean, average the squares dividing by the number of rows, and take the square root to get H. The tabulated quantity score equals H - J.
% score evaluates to -6.5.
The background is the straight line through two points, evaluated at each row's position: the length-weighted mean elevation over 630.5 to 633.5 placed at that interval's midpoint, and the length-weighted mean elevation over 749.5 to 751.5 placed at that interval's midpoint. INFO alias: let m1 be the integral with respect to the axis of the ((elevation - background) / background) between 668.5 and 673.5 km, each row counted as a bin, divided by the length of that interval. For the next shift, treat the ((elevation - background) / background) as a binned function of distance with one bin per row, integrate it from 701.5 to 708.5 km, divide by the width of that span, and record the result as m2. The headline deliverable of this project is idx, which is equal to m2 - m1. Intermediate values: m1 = -0.15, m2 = -0.09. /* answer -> 0.1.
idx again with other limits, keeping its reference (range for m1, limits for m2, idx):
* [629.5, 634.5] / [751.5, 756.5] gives -0.1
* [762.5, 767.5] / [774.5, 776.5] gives 0.7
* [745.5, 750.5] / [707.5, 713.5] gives -0.1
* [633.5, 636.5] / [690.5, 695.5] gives -0.1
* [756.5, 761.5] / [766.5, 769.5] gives 0.1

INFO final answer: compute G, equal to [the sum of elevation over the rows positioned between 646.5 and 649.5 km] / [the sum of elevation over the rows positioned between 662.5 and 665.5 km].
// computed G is 1.2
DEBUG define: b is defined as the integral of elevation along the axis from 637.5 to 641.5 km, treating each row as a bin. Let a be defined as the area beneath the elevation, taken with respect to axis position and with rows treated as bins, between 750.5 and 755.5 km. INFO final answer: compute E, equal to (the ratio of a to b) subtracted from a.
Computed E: 373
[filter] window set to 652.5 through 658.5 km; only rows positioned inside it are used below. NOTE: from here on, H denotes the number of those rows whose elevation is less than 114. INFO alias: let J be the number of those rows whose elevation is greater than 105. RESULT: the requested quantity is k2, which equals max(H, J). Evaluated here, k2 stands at 6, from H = 0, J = 6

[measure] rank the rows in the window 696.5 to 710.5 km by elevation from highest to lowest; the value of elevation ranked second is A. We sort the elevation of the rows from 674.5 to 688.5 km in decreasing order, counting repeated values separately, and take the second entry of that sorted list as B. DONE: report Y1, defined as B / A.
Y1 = 1.12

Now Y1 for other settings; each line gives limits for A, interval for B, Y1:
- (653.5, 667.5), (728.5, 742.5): 0.97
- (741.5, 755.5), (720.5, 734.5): 1.05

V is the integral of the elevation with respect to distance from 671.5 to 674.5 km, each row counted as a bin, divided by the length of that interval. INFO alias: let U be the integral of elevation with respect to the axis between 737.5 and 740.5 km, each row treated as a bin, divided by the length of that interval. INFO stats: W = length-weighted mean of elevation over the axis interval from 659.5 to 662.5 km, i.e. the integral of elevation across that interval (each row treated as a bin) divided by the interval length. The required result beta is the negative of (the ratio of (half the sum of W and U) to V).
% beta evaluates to -1.0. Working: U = 119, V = 116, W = 122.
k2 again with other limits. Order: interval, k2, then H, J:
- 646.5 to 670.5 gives 24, 5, 24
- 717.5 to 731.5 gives 12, 8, 12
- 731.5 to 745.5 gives 12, 7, 12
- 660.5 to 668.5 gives 8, 3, 8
